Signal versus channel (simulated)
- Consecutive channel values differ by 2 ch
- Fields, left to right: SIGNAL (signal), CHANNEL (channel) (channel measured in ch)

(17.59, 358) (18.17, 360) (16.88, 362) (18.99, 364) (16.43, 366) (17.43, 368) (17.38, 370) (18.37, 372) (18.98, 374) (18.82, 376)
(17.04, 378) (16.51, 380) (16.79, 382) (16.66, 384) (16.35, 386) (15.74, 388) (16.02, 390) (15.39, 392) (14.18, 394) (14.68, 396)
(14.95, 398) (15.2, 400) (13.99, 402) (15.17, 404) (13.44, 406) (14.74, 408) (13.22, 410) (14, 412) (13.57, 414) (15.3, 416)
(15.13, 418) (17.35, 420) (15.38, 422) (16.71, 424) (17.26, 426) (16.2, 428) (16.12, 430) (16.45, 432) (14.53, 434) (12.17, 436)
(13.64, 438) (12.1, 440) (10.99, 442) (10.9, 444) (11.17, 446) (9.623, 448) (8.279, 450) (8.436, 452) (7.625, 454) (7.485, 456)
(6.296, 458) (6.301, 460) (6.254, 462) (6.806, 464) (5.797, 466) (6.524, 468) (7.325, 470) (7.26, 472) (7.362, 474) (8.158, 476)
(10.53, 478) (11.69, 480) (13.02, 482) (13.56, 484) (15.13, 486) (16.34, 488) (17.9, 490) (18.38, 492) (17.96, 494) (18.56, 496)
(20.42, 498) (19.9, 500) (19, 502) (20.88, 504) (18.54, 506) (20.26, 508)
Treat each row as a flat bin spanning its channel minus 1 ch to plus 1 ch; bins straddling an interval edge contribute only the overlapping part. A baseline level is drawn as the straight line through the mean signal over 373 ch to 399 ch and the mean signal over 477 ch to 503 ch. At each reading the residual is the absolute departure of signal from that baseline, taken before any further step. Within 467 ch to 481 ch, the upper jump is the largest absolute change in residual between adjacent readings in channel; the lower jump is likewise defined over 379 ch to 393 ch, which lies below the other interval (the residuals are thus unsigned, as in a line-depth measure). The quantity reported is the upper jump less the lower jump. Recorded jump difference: 1.7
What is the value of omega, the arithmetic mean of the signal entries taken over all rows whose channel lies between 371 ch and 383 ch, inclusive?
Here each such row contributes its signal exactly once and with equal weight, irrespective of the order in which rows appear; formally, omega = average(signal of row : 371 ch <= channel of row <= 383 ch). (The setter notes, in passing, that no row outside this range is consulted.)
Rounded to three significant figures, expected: 17.8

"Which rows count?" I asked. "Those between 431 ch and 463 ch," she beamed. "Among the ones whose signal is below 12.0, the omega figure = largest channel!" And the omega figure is 462 ch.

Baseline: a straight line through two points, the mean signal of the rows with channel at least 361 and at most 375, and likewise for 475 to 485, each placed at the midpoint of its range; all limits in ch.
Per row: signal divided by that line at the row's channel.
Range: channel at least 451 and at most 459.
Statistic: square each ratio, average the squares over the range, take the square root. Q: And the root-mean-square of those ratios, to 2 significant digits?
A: 0.58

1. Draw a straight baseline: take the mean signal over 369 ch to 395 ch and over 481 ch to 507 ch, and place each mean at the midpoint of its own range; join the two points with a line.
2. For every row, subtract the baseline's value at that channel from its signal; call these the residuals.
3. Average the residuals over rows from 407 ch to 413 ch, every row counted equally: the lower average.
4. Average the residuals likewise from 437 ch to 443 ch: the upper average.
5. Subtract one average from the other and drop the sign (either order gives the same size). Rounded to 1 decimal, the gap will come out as 2.0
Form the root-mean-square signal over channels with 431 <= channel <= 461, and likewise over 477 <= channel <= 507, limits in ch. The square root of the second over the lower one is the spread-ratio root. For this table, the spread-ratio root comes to 1.3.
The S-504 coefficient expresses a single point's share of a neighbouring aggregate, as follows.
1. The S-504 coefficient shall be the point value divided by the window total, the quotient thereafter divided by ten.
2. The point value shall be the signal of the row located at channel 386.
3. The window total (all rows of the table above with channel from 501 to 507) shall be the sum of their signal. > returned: 0.028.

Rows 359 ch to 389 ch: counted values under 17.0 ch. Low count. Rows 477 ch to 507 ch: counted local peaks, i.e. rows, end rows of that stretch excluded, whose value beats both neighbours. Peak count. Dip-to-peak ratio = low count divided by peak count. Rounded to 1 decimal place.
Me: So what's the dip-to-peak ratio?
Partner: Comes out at 2.3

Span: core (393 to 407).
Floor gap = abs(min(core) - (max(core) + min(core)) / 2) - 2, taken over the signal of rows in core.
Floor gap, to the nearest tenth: -1.1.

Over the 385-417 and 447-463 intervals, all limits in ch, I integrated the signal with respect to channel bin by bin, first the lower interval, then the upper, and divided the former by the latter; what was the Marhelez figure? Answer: 3.9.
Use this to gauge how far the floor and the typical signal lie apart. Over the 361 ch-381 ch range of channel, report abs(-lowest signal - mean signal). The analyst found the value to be 34.1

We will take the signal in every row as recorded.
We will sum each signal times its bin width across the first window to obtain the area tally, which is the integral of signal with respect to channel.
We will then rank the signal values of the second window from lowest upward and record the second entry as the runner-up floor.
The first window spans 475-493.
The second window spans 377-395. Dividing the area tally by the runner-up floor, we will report 16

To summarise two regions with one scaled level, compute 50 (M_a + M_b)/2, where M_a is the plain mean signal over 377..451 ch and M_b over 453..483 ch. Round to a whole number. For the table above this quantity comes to 560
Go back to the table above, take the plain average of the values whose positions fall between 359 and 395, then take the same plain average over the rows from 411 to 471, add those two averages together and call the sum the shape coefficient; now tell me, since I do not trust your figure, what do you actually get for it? 29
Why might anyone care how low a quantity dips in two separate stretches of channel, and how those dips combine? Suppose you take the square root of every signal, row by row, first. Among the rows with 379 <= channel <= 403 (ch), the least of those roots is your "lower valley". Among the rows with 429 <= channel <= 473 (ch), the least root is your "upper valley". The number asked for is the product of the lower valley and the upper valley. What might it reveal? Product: 9.0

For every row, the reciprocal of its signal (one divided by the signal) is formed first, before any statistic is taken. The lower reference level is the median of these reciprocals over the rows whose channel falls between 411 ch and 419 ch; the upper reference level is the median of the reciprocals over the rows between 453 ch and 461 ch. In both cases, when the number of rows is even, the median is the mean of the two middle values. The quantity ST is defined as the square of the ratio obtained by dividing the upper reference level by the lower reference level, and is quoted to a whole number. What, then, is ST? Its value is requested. 5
